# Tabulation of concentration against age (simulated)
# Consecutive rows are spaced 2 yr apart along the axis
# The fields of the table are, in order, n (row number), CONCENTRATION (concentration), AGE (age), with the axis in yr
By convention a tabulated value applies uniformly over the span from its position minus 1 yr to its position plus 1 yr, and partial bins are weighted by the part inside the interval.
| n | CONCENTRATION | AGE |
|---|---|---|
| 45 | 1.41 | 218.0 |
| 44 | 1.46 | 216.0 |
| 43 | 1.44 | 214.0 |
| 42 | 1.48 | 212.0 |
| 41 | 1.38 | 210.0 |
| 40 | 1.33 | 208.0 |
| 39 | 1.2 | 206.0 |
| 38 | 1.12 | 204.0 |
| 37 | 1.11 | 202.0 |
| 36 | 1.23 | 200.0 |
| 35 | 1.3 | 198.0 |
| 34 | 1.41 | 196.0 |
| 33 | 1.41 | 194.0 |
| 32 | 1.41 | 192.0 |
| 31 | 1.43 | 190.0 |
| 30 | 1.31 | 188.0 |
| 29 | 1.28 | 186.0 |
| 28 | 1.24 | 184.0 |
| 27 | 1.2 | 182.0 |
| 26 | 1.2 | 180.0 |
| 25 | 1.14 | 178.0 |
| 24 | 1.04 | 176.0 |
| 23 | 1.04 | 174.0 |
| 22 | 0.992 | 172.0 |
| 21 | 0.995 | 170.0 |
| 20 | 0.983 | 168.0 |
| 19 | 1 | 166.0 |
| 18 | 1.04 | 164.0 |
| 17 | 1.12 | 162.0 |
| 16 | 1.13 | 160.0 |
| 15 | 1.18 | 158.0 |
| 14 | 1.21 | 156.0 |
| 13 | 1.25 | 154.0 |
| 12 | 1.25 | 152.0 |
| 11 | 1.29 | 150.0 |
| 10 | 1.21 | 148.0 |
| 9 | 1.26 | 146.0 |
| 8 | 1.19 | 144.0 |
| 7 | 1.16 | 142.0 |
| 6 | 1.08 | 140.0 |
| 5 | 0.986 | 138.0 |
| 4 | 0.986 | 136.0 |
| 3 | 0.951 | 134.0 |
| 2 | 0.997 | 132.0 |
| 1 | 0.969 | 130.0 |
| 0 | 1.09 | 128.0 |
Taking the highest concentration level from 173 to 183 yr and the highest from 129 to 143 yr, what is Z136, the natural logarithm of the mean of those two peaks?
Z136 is 0.17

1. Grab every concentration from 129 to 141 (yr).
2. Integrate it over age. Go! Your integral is 12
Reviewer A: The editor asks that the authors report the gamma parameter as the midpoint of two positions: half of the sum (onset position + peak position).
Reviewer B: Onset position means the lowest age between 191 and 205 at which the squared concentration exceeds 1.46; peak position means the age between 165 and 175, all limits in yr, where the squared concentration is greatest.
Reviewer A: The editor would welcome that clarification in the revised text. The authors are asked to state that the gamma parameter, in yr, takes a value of 183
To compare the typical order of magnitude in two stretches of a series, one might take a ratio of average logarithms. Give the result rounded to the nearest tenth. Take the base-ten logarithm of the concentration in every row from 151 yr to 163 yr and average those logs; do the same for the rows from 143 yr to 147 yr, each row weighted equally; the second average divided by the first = 1.2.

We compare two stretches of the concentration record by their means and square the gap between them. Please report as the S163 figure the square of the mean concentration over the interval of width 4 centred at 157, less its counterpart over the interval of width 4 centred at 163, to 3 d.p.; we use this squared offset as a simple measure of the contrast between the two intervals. 0.013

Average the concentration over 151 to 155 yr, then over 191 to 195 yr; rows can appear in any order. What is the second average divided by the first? 1.1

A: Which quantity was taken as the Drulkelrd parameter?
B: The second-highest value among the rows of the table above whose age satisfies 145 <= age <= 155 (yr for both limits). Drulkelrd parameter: 1.26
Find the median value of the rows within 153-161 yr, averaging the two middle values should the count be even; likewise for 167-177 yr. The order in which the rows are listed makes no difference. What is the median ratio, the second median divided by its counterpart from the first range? 0.83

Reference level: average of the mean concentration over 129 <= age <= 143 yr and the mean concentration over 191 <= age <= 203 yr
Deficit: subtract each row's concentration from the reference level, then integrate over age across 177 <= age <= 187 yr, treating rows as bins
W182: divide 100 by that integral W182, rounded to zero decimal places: -213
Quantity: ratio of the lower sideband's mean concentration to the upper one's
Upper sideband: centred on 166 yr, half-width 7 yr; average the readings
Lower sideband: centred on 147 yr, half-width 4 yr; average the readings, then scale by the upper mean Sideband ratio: 1.19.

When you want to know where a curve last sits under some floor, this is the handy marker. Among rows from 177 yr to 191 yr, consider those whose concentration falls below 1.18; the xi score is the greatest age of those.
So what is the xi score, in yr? 178.0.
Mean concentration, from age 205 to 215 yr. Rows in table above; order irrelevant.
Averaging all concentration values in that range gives 1.37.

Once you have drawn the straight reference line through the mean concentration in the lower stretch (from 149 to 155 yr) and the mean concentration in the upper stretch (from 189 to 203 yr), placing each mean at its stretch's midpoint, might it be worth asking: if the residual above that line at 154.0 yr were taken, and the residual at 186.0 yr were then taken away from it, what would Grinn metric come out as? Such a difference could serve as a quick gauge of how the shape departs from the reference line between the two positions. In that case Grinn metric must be 0.02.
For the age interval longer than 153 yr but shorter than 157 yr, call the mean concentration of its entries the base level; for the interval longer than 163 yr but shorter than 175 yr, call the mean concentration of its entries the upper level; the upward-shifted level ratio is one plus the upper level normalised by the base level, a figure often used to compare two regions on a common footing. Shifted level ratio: 1.82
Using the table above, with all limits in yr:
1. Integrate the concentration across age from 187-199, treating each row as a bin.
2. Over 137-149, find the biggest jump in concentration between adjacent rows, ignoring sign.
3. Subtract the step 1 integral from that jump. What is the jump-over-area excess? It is -16.4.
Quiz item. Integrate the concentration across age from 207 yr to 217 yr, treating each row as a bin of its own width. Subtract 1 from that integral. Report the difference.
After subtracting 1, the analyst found 13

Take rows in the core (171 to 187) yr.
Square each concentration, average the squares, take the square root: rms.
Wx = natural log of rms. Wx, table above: 0.14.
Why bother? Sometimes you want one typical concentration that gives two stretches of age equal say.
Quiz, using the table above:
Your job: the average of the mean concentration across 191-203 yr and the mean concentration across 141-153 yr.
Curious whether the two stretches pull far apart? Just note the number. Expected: 1.27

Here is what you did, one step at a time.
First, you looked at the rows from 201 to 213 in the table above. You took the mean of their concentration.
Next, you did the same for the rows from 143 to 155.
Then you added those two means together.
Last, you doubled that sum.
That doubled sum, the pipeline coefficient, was 5.02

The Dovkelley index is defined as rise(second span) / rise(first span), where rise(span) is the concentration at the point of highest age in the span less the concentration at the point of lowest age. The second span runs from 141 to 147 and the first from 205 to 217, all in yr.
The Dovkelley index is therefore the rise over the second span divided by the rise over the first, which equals 0.4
